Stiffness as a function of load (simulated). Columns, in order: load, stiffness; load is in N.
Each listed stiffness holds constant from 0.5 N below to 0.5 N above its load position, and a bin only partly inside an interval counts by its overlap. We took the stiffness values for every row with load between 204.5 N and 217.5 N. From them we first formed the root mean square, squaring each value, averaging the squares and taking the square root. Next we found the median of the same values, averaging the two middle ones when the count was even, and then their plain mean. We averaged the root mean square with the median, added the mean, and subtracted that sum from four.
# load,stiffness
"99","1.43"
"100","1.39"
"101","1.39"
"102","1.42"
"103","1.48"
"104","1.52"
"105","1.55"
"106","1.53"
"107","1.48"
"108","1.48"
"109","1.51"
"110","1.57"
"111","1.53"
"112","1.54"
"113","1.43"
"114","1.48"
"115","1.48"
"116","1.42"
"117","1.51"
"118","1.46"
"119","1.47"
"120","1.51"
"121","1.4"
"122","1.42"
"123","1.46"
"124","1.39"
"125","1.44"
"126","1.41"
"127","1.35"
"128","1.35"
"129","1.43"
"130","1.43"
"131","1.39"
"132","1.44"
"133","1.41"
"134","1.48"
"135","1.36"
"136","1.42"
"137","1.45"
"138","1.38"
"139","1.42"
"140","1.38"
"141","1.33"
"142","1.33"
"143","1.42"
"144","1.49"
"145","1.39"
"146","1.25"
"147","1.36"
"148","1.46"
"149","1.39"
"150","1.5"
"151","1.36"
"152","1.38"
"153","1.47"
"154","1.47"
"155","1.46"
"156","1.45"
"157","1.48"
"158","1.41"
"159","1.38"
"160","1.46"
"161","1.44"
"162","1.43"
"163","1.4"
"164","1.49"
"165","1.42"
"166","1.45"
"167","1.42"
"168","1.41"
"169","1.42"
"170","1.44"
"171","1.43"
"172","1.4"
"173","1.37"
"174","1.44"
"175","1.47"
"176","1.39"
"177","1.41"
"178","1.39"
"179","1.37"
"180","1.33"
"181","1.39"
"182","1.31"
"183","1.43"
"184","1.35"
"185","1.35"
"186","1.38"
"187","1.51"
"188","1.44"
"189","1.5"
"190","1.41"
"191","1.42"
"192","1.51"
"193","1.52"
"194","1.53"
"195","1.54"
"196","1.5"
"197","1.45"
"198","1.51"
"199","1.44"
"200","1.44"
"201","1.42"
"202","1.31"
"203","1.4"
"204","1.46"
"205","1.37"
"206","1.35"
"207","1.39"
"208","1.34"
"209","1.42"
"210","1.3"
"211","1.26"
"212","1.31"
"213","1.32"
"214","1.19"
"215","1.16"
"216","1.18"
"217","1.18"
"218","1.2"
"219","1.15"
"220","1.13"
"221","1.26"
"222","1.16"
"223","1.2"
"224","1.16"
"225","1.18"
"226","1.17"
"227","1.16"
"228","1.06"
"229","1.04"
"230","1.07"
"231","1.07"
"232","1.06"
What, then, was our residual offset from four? 1.41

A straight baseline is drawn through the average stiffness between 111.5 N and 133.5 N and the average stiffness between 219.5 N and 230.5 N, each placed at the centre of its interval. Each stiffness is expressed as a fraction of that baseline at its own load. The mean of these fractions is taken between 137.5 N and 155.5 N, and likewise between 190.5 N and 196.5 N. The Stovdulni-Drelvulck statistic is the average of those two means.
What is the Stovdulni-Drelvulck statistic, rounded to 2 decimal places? 1.12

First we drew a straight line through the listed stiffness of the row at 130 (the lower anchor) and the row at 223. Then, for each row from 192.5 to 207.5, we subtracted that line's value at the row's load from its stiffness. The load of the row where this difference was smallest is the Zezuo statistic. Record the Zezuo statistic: 202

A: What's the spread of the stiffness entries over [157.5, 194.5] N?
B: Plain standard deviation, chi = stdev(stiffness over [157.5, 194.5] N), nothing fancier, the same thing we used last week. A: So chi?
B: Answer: 0.052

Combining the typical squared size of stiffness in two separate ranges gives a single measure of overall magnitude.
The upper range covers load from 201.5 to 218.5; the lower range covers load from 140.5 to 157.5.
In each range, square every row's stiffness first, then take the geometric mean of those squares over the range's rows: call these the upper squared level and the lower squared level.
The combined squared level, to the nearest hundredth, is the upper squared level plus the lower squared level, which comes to 3.67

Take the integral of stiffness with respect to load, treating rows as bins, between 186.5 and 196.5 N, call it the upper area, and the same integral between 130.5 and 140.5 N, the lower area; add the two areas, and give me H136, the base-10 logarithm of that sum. 1.46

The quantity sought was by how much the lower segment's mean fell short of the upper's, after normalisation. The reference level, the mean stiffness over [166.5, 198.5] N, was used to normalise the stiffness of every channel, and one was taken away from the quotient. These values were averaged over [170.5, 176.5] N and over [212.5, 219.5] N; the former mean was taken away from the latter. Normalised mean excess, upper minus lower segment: -0.15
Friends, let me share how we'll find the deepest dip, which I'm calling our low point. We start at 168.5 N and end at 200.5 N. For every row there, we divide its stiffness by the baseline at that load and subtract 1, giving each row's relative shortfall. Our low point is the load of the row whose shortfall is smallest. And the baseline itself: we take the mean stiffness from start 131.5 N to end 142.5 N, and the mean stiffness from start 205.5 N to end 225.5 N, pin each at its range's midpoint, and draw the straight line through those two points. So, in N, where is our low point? 182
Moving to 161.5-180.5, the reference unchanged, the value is 180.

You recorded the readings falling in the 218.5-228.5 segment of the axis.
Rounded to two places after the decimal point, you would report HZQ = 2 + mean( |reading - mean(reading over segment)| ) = 2.03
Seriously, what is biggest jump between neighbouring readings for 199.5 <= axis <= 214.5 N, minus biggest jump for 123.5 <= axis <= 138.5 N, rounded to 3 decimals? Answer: 0.010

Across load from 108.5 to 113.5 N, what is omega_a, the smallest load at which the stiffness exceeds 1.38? 109 N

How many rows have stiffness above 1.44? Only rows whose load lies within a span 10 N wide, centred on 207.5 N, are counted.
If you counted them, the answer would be 1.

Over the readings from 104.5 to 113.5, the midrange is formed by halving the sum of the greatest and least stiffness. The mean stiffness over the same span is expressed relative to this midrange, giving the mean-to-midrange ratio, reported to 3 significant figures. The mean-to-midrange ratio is 1.01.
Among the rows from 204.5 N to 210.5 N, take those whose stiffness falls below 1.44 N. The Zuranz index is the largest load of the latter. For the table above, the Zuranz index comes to 210 N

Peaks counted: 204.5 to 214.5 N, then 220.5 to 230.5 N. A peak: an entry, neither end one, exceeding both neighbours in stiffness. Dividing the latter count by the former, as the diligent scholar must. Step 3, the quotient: 0.67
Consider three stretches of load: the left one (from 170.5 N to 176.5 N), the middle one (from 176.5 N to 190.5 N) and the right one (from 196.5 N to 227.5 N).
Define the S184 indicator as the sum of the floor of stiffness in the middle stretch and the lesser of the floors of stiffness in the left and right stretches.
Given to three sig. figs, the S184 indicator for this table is 2.44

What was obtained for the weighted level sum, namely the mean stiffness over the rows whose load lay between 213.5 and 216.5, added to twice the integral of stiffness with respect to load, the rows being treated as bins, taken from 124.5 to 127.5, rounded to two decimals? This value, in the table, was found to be 9.58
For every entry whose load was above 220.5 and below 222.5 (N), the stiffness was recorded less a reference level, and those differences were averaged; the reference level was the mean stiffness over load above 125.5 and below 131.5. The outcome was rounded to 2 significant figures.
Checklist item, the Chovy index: -0.18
